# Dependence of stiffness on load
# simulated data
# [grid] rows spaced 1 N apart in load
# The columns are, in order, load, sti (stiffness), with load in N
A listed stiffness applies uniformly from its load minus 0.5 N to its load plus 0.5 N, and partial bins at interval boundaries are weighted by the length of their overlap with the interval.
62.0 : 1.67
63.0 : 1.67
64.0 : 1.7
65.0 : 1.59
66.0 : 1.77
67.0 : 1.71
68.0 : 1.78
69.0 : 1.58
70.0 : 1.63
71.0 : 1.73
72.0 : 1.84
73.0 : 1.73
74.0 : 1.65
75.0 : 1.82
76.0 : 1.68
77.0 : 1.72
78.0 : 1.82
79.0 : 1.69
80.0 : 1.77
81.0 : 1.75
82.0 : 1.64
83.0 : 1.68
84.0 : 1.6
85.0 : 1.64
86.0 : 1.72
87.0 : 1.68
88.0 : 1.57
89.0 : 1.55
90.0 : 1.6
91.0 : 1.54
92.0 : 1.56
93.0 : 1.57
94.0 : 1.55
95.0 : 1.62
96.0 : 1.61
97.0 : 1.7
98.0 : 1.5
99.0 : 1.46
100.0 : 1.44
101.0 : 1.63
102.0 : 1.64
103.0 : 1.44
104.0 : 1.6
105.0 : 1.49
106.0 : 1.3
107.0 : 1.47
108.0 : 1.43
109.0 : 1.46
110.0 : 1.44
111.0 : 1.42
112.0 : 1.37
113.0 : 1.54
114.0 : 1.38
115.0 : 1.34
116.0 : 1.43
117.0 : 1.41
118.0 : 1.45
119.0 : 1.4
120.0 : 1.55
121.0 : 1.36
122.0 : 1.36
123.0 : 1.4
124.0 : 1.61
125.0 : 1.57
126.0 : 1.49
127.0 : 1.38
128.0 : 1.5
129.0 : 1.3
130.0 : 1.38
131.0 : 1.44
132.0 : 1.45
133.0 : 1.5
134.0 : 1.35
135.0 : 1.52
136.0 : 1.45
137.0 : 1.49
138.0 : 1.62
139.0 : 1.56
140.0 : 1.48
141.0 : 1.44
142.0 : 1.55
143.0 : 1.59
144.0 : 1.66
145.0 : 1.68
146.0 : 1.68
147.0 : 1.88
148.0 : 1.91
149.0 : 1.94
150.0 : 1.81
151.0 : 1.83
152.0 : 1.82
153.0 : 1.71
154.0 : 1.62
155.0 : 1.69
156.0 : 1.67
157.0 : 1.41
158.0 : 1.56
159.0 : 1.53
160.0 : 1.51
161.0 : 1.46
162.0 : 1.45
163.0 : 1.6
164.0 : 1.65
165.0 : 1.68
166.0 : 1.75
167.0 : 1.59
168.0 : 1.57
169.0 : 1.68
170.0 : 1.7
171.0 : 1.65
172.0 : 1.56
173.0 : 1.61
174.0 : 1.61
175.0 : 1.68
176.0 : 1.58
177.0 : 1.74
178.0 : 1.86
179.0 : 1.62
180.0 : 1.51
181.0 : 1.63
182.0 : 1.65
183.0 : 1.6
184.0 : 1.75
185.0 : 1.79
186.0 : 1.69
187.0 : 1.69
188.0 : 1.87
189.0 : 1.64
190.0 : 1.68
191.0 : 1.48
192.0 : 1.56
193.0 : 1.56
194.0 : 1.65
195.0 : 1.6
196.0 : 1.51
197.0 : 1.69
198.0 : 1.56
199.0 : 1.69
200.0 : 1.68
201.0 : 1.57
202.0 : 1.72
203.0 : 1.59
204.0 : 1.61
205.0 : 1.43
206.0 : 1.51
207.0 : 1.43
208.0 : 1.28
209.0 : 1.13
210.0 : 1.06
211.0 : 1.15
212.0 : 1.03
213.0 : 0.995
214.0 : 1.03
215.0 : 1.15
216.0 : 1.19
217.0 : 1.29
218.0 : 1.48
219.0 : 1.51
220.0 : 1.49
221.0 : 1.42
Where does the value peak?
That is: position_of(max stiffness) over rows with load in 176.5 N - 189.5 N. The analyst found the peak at 188.0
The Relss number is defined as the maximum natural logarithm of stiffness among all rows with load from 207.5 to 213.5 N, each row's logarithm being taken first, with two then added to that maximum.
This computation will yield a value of 2.25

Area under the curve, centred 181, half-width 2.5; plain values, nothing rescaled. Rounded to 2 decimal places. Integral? 8.01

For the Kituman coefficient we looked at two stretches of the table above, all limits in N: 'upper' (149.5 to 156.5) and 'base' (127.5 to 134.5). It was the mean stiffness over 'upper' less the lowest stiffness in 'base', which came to 0.44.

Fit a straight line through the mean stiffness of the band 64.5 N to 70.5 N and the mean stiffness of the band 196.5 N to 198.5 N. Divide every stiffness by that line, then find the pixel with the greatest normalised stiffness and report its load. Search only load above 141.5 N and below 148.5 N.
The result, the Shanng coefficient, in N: 148.0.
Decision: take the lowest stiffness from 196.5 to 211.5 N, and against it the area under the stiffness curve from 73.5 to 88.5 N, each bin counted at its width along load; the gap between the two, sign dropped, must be 24.4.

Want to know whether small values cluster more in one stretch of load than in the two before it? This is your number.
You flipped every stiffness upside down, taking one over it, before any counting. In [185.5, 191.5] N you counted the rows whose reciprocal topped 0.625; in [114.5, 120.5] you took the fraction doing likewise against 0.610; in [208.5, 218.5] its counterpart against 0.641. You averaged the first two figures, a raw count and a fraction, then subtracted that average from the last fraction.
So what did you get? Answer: 0.0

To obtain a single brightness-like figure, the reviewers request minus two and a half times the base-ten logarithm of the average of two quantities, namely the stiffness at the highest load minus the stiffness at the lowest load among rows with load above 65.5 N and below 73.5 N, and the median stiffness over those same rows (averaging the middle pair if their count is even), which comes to 0.18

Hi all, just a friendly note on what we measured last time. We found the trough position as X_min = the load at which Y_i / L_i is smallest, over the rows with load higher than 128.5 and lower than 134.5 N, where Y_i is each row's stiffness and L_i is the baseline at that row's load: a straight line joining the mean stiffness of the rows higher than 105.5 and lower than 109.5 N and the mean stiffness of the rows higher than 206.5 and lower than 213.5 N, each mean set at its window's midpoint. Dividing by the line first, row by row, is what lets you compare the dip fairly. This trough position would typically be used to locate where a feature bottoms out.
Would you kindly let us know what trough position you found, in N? 129.0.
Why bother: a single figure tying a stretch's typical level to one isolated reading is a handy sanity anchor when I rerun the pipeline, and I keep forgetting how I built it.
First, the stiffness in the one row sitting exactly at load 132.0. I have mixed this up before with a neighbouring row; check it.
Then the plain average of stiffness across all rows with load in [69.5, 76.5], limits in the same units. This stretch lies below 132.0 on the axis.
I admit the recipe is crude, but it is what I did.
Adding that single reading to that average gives 3.18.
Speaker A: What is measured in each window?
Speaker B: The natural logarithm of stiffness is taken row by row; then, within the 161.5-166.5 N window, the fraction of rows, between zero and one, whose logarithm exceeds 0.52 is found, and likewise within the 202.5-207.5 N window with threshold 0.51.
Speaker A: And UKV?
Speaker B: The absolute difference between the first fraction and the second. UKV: 0.20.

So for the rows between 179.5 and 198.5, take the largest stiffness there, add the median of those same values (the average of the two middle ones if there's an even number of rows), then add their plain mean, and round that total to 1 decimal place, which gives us 5.1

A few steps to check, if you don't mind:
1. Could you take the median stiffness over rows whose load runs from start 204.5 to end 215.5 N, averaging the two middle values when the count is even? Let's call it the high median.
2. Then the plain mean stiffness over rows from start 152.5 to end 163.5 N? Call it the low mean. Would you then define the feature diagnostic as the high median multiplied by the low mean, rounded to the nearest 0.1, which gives 1.8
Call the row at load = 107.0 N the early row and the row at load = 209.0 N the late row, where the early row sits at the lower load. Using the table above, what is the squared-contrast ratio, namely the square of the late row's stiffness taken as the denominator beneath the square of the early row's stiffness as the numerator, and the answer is 1.7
